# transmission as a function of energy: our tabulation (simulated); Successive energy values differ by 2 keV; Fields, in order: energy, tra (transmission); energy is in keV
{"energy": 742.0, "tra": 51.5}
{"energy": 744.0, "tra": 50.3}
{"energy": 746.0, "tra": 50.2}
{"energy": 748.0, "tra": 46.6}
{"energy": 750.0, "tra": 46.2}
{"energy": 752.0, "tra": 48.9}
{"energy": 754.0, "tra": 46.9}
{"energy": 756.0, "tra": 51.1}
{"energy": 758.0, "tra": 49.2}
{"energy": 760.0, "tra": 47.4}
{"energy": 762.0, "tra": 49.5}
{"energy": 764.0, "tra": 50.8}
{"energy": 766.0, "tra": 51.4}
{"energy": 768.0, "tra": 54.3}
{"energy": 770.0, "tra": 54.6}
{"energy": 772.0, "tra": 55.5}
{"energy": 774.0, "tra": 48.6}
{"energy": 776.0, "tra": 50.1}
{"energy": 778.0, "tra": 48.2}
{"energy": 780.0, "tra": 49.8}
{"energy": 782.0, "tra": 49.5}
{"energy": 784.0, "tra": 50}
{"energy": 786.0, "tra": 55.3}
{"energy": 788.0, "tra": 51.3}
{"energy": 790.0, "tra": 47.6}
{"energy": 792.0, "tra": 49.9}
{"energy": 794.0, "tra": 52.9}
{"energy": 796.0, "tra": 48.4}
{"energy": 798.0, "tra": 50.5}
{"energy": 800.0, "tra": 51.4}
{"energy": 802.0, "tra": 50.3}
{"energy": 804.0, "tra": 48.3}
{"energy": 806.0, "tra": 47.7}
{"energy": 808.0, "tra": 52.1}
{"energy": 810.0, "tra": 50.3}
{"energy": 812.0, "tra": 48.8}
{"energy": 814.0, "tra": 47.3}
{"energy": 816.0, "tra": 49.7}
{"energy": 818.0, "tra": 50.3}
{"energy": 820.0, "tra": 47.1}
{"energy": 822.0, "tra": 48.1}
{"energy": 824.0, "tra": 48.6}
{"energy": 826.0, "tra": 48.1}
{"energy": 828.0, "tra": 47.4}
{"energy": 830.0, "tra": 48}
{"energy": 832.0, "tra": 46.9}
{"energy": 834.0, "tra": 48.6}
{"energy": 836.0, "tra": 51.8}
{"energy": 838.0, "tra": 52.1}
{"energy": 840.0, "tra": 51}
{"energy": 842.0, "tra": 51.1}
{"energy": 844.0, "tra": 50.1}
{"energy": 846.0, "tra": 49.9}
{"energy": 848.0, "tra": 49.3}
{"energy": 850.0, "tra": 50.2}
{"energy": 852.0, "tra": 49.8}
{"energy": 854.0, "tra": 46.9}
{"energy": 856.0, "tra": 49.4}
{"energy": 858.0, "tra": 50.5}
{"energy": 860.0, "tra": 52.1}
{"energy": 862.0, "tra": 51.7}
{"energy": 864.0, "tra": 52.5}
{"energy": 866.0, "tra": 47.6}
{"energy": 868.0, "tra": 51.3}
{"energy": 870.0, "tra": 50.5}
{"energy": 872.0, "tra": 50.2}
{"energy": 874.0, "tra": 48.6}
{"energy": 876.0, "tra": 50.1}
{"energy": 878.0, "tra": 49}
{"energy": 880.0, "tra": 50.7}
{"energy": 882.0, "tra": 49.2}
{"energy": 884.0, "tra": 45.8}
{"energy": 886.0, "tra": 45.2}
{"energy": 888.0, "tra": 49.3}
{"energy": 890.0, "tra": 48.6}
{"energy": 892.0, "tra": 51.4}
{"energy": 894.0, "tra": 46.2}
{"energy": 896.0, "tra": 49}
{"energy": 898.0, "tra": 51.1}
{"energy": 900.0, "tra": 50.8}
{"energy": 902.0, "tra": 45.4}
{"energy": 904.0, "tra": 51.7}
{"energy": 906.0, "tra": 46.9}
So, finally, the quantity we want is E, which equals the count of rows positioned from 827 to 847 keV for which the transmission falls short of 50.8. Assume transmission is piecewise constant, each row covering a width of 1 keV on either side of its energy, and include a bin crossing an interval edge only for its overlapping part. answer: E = 6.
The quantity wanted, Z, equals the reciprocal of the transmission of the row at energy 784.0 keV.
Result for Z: 0.0200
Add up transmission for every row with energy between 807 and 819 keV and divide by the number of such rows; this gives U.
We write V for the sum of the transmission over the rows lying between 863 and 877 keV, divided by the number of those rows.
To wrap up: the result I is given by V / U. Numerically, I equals 1.01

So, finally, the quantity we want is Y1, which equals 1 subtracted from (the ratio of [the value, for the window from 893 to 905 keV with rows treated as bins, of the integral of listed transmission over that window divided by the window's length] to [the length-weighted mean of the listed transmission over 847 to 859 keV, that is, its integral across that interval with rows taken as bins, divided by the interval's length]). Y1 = -0.006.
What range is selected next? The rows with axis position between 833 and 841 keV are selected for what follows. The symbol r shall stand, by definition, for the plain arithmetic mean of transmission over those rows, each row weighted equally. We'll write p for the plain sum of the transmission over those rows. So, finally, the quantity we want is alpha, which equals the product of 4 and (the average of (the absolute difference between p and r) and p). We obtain 712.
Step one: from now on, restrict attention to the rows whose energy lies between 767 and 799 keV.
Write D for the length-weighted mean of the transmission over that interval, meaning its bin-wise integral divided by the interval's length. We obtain 51.0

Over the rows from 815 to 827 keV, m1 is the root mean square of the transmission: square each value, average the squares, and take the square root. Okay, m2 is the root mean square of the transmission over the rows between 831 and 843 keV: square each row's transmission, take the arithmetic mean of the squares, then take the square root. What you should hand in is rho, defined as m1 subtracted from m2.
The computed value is 1.6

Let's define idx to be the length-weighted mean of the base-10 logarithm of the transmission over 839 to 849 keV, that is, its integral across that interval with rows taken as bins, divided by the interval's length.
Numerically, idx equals 1.70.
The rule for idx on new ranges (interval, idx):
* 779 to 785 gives 1.70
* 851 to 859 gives 1.69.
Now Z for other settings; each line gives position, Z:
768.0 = 0.0184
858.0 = 0.0198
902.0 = 0.0220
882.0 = 0.0203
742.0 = 0.0194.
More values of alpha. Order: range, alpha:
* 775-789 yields 1316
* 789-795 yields 501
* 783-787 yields 316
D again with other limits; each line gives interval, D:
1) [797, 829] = 49.1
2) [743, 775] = 50.1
